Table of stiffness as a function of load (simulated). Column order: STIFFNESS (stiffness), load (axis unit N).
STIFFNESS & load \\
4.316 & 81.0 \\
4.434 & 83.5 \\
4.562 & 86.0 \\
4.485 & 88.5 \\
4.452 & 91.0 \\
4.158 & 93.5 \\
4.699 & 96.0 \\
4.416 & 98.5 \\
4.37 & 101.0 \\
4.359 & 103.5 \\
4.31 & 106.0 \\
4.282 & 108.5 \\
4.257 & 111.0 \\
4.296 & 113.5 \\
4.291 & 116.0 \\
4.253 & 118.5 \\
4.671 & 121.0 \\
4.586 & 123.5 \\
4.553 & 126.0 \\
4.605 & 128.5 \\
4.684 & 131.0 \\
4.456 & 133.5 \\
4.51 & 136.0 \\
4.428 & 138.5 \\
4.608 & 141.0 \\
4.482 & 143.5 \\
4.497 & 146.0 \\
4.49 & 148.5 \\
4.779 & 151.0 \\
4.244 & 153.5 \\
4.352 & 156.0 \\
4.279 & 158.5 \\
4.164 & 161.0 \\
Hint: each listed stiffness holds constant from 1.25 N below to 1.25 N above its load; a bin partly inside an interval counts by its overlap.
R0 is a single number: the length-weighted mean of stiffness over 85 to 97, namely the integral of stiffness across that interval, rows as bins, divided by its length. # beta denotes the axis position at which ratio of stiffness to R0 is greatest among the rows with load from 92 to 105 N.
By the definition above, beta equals 96.0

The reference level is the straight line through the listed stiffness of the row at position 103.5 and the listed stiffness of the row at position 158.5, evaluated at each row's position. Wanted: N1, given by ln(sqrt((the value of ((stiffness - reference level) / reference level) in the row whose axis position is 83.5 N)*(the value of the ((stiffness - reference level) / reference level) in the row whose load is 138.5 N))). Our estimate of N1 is -4.1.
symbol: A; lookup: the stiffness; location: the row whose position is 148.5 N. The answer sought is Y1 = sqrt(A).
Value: 2.12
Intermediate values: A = 4.49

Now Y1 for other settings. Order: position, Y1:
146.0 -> 2.12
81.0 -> 2.08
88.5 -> 2.12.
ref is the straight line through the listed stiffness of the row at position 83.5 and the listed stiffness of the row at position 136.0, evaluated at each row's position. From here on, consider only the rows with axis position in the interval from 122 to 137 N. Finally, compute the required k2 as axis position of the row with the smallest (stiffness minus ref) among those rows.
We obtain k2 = 133.5 N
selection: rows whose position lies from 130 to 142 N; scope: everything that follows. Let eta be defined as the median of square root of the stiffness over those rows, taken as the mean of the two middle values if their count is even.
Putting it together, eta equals 2.12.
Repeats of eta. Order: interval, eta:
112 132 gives 2.14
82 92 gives 2.11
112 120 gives 2.07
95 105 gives 2.10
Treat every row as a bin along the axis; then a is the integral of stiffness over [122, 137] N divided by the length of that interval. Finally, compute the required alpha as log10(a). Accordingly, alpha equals 0.660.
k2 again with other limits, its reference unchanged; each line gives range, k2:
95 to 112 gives 111.0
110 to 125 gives 118.5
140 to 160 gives 153.5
